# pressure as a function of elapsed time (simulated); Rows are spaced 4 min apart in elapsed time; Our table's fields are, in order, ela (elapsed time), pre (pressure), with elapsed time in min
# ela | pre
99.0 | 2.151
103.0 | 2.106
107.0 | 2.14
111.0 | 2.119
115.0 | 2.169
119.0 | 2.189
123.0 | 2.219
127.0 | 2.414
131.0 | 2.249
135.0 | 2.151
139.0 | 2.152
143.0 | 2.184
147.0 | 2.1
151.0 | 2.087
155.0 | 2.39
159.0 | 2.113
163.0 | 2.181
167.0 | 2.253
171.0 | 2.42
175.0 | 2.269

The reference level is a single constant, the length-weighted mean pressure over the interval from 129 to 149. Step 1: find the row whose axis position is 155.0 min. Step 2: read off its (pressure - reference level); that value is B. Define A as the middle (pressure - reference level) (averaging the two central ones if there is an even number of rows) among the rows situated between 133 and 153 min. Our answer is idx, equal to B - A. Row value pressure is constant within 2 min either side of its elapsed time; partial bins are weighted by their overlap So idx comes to 0.24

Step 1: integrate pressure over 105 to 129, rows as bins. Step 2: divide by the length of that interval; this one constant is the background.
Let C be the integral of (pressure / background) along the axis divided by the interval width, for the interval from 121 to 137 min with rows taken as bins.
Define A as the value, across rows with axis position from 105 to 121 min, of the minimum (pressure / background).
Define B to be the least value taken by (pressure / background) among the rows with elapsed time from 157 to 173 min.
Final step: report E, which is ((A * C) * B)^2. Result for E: 0.881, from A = 0.960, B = 0.957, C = 1.02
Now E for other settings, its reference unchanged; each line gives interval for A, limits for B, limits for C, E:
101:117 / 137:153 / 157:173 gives 0.837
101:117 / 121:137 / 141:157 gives 0.849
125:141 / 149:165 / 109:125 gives 0.821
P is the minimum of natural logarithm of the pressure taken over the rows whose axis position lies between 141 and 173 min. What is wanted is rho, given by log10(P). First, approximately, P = 0.736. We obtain -0.133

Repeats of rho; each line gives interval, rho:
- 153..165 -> -0.126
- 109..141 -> -0.124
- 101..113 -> -0.128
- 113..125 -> -0.111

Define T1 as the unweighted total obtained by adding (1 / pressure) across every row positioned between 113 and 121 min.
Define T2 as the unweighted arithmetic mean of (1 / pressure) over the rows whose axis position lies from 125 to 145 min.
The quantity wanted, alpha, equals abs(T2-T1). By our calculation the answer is 0.47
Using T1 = 0.9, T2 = 0.449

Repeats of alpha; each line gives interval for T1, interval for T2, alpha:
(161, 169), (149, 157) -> 0.45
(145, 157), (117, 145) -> 0.92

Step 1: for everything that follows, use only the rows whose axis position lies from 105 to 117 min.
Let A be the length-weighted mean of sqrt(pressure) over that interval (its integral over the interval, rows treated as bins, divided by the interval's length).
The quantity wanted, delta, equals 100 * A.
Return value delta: 146.4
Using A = 1.46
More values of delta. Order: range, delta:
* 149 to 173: 149.6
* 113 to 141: 149.0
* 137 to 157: 147.7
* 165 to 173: 152.8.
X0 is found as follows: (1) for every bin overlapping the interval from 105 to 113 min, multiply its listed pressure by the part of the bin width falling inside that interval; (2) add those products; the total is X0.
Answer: 17.0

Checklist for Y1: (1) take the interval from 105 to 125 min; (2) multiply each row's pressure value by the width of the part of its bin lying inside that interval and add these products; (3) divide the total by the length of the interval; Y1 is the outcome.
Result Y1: 2.17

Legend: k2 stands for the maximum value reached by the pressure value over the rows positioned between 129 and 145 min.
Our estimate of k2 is 2.249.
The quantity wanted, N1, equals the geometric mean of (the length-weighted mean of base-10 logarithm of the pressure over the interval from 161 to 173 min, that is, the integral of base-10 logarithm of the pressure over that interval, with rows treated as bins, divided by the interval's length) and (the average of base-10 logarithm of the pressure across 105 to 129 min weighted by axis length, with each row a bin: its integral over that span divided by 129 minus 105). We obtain 0.351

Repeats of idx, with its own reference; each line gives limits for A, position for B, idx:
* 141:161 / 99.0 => 0.04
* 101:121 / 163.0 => 0.04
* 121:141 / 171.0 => 0.20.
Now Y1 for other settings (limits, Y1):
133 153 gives 2.13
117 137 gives 2.24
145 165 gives 2.17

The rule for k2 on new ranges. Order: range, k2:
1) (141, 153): 2.184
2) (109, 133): 2.414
